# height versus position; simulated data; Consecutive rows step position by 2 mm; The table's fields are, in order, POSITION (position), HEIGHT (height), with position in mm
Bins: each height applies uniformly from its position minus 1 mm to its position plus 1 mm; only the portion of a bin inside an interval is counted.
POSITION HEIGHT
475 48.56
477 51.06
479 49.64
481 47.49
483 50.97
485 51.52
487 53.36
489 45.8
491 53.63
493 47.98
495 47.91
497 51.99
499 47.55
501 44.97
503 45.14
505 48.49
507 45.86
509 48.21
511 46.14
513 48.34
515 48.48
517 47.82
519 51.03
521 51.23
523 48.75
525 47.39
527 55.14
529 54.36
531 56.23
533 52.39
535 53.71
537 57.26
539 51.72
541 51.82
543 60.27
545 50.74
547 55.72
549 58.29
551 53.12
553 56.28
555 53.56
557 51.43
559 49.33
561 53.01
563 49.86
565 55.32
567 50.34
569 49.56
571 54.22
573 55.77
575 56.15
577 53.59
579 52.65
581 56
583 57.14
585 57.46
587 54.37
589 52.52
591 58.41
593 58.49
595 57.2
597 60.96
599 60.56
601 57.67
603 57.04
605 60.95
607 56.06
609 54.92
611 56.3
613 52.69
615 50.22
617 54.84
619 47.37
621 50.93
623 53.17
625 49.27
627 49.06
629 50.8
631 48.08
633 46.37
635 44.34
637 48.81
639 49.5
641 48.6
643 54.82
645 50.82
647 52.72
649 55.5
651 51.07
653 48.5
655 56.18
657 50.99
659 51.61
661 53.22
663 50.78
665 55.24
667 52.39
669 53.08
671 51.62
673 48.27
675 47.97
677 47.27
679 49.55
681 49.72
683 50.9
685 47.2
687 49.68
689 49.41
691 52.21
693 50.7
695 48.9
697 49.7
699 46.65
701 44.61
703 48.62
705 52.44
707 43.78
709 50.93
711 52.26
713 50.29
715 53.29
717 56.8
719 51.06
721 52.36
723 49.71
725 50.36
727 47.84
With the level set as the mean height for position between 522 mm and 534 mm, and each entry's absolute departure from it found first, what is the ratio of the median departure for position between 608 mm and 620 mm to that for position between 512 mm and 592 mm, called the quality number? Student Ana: 0.90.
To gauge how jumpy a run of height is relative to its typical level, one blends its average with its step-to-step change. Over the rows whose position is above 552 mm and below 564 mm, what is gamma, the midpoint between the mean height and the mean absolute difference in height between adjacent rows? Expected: 27.5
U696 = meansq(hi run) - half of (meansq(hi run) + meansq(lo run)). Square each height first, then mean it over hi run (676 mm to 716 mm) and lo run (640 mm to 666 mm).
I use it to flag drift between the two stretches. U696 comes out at -148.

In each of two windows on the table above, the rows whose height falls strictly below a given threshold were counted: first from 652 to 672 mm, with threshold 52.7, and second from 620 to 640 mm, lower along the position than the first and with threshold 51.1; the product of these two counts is 54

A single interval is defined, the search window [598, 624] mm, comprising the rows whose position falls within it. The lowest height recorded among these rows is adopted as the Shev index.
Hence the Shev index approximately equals 47.37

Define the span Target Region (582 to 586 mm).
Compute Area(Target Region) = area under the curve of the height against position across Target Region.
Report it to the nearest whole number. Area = 229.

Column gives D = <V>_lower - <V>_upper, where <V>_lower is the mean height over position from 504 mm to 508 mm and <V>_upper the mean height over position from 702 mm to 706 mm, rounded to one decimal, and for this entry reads -3.4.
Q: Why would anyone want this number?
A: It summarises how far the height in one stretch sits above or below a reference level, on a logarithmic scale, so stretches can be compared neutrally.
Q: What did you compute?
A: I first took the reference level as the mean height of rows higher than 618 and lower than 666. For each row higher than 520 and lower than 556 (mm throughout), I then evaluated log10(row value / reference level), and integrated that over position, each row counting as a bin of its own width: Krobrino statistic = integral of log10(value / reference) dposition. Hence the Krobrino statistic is 0.9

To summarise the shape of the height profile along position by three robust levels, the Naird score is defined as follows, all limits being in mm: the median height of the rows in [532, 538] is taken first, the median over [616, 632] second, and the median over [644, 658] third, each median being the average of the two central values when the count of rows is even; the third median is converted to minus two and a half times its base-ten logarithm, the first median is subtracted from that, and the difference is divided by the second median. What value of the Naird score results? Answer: -1.16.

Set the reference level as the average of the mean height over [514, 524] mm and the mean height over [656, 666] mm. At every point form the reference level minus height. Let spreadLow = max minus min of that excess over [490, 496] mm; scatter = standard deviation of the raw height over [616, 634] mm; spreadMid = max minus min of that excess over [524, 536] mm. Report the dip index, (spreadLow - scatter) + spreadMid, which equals 12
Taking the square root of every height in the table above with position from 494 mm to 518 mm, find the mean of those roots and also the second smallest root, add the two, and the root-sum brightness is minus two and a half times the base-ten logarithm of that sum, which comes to -2.835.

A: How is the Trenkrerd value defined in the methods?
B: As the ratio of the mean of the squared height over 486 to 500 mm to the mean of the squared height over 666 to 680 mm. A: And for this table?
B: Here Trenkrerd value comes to 1.0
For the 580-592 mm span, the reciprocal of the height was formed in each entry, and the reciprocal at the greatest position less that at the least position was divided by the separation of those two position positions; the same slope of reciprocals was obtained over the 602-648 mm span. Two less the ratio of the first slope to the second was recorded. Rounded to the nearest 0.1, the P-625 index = 4.3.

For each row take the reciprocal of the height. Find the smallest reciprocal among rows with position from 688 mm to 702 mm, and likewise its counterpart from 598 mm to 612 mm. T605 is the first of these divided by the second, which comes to 1.167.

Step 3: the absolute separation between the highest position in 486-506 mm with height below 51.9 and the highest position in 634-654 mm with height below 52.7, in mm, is 148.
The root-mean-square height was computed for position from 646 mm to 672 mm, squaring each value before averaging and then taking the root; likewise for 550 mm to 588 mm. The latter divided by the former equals 1.02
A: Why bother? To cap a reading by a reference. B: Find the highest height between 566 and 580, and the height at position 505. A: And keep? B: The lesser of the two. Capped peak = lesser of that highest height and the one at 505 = 48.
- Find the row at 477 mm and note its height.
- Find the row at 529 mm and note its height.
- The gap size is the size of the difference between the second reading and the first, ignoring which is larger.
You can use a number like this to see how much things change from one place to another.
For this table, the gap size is 3.3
